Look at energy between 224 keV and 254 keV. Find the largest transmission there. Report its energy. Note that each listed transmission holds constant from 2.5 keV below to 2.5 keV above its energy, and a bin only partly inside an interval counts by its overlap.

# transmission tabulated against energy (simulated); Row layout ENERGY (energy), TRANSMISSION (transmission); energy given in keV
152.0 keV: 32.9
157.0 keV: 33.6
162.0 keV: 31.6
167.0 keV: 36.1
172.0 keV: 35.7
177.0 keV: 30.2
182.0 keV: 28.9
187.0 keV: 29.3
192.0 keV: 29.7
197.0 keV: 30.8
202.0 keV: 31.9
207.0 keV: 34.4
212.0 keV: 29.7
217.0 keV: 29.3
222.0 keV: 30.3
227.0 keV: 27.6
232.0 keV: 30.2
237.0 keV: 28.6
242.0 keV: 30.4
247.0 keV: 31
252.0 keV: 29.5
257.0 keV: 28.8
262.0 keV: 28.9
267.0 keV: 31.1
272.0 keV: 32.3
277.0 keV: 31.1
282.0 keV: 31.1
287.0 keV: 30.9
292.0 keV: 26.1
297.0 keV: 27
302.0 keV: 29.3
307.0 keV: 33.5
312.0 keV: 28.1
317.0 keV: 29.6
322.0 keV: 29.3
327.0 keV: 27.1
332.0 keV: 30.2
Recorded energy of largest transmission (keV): 247.0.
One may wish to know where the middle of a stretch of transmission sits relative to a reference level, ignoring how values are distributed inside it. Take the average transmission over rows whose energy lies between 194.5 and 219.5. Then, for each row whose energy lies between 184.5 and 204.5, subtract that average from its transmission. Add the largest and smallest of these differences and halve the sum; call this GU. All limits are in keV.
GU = -0.6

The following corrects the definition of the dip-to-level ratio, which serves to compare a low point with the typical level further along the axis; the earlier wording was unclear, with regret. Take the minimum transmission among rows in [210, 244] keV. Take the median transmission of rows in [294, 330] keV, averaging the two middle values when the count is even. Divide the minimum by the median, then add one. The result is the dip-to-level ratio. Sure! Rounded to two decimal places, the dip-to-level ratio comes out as 1.94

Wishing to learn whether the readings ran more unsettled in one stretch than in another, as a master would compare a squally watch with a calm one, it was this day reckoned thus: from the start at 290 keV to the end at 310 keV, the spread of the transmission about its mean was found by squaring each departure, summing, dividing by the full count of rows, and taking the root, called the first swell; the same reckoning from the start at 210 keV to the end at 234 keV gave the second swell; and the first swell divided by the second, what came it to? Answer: 2.92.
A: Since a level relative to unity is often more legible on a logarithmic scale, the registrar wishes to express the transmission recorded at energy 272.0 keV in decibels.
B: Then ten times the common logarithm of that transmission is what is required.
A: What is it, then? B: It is 15.1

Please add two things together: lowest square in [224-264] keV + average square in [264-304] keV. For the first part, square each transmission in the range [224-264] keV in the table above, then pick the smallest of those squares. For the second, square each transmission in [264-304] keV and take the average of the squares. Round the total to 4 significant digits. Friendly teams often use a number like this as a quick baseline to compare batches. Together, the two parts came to 1658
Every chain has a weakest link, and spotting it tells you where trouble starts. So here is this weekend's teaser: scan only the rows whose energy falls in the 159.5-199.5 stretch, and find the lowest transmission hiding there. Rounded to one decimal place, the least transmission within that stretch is 28.9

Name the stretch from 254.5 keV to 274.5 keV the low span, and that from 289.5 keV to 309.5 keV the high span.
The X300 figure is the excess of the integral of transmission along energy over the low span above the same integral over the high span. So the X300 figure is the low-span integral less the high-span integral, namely 26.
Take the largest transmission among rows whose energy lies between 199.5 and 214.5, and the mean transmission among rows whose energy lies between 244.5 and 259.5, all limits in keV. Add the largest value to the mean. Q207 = 64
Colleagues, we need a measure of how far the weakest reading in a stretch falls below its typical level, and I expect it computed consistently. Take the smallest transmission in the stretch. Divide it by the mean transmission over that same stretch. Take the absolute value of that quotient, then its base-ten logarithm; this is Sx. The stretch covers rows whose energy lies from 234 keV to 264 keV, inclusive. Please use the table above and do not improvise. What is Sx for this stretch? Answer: -0.014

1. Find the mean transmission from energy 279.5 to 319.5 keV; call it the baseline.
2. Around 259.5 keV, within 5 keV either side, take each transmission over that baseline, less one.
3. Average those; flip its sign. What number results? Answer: 0.02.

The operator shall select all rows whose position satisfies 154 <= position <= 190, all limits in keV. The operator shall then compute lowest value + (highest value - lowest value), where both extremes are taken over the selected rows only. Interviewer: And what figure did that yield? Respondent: 36.1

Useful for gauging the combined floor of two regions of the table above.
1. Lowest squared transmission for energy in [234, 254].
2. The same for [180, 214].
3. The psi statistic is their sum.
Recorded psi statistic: 1653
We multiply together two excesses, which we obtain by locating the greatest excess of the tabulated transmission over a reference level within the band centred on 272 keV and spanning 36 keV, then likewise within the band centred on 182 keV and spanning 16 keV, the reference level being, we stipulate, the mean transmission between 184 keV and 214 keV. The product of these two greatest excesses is -1.0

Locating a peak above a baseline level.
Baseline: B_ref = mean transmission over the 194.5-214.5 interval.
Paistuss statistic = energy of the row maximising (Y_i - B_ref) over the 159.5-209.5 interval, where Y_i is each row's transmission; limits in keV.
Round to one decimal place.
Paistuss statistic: 167.0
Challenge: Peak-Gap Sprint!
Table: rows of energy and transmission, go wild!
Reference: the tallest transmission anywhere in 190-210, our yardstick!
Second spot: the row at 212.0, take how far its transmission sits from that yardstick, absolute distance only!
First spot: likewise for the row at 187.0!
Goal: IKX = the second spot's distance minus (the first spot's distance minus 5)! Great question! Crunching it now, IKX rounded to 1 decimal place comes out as 4.6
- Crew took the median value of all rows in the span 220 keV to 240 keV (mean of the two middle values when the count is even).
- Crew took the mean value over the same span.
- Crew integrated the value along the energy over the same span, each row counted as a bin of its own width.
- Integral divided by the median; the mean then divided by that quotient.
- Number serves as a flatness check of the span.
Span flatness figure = 1.47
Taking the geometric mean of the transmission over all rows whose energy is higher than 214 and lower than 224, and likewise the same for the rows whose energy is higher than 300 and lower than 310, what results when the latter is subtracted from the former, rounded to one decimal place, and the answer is -1.5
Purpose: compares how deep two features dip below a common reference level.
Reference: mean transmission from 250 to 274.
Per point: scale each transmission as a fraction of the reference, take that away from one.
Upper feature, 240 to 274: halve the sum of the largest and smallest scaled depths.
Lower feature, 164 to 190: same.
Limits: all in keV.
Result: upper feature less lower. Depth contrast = 0.065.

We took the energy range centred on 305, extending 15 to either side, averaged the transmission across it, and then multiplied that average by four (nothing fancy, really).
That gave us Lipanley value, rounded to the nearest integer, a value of 116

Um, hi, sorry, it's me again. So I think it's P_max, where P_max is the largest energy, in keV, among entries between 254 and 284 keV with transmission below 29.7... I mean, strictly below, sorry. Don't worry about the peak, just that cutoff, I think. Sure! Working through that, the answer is 262.0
